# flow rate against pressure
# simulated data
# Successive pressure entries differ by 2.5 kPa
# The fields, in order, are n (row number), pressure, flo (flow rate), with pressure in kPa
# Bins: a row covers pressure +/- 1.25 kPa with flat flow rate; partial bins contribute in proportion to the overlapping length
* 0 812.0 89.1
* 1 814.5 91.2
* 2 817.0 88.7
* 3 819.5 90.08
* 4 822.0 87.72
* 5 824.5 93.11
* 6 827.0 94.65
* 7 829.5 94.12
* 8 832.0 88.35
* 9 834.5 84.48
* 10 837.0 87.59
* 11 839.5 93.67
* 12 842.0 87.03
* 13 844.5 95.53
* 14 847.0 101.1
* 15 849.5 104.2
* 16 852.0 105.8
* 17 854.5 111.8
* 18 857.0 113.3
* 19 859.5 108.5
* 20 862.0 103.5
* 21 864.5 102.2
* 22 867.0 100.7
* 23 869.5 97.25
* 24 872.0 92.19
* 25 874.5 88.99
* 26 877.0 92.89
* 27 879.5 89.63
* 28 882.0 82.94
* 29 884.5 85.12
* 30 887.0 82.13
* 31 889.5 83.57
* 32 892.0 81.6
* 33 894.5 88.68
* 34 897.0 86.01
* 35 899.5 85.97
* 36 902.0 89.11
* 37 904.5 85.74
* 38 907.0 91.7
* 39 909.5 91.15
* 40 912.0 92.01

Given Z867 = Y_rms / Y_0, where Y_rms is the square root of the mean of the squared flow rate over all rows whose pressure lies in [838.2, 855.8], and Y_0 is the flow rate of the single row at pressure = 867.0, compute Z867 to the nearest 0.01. 0.99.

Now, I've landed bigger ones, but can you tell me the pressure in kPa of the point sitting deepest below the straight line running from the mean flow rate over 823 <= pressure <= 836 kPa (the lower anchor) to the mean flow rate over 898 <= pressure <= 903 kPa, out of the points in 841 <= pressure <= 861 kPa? 842.0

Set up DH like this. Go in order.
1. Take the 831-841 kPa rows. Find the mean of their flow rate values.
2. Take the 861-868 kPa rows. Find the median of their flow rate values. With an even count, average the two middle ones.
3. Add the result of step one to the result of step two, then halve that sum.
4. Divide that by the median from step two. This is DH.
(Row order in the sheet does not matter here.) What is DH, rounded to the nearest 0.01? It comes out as 0.93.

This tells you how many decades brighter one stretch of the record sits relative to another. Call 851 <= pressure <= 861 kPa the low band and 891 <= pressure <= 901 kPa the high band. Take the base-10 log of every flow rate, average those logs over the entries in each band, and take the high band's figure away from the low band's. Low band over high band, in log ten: 0.11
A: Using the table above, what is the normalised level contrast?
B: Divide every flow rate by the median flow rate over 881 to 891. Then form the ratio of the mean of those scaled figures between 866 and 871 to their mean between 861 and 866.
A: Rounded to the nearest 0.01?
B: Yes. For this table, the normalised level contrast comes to 0.96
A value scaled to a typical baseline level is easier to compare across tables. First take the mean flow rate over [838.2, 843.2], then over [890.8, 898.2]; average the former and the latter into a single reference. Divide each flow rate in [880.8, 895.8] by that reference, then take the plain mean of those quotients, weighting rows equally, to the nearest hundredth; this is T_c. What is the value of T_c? 0.96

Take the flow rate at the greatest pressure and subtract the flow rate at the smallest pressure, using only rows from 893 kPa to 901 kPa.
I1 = -3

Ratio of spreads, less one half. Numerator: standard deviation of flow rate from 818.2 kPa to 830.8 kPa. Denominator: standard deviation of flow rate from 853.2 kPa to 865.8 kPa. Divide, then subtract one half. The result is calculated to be 0.10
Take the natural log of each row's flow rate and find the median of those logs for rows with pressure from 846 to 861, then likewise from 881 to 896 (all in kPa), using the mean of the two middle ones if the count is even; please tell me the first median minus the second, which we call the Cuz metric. 0.25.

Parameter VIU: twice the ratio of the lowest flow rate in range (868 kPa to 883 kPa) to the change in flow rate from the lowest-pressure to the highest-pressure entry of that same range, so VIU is -12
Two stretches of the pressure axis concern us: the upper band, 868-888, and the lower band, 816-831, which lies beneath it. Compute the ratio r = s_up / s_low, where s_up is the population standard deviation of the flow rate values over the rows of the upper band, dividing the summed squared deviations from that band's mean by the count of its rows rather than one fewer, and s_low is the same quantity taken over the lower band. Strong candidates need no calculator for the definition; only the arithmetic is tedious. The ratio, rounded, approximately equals 1.8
